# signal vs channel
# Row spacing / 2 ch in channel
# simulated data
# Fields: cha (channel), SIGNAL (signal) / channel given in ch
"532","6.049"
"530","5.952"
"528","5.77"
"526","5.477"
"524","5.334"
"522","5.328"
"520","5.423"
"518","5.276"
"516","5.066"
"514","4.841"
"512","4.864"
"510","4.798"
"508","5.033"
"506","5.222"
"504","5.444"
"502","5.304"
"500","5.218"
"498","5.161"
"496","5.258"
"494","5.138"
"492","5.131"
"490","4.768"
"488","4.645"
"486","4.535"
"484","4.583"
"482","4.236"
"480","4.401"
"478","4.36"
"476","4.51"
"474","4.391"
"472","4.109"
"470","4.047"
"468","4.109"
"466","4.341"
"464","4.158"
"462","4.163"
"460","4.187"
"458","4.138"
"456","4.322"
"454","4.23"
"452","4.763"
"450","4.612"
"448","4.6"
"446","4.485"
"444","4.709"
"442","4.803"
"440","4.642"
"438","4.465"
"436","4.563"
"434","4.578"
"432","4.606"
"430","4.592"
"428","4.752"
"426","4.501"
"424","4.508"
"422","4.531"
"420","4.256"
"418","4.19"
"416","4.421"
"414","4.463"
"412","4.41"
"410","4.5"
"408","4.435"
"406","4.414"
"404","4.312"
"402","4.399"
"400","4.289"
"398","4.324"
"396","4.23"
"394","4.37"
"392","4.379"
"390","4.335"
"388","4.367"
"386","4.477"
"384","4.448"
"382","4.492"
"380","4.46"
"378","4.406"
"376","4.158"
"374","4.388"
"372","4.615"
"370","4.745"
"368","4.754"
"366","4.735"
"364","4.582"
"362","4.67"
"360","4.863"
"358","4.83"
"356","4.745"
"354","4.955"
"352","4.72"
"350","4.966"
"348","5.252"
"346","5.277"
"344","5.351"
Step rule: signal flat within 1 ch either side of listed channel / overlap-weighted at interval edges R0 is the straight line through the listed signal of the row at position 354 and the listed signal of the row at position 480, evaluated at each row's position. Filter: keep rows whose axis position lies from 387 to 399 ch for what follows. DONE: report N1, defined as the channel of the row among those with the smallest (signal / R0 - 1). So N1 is 396 ch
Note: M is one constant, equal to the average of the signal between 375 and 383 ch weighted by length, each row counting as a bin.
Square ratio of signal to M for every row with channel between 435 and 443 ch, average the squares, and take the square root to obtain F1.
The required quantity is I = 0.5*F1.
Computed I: 0.53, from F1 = 1.06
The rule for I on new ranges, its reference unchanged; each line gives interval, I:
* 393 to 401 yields 0.49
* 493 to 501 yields 0.59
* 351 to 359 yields 0.55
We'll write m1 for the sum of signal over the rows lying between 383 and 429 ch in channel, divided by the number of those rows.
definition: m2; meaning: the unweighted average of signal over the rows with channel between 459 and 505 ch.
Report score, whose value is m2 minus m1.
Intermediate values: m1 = 4.40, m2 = 4.6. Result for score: 0.21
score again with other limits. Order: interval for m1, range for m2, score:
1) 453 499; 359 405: -0.01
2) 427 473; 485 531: 0.74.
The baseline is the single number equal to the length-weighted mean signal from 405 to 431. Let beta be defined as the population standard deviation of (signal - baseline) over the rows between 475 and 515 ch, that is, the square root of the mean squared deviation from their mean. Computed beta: 0.35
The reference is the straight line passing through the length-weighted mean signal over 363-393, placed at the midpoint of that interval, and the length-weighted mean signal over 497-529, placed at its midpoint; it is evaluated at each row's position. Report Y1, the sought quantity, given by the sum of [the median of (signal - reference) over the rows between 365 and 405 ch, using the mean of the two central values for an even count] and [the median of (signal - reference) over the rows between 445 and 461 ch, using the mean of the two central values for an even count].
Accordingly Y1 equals -0.61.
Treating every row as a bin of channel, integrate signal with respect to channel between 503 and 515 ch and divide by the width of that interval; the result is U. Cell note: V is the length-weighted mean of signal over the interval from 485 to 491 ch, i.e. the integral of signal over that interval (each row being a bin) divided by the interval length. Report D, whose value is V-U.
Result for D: -0.4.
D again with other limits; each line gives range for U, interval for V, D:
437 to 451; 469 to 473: -0.5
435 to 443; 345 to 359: 0.3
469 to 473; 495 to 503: 1.2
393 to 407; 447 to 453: 0.3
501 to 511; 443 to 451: -0.6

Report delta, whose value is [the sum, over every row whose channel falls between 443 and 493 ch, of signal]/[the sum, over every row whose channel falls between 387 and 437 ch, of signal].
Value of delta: 1.00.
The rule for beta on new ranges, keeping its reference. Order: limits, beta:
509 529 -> 0.30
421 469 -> 0.21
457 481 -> 0.14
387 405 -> 0.05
